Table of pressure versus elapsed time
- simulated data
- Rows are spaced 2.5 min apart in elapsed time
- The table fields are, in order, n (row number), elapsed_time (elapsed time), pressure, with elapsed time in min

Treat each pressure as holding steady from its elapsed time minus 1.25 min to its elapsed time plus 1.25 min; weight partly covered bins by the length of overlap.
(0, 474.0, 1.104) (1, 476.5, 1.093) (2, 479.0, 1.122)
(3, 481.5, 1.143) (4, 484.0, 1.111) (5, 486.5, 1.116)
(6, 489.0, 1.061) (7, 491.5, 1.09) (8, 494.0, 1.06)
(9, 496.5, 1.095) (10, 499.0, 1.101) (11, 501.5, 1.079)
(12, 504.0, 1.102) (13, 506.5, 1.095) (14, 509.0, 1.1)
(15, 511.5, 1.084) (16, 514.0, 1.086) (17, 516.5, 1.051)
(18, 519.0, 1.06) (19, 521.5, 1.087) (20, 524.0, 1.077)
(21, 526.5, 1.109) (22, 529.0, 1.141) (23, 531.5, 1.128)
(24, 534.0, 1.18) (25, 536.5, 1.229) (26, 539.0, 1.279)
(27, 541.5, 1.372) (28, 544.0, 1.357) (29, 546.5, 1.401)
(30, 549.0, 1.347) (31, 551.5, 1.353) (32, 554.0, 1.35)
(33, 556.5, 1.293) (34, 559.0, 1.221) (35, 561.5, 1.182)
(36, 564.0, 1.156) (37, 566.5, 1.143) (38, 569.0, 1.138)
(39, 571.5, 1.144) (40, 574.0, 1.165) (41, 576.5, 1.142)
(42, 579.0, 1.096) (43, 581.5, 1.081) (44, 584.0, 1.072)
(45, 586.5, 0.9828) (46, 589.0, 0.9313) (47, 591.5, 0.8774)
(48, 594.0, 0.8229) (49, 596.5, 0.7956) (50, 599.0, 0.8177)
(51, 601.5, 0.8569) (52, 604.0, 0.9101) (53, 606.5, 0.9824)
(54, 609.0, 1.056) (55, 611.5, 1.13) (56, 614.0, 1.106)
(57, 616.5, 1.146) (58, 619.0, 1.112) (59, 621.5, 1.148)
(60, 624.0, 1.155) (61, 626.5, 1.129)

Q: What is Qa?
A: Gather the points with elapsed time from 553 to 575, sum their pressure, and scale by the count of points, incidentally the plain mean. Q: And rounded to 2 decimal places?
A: 1.20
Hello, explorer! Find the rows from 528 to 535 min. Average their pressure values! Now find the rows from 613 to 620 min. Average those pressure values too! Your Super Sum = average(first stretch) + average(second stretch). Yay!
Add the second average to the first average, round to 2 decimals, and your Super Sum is 2.27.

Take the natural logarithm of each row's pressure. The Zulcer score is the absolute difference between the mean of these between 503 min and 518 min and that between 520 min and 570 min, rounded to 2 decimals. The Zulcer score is 0.12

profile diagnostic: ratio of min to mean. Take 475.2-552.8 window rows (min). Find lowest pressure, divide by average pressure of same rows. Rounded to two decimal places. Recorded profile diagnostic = 0.91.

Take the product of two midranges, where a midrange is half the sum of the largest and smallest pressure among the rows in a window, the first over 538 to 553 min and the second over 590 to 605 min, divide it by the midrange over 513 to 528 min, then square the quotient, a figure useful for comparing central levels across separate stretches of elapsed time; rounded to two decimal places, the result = 1.12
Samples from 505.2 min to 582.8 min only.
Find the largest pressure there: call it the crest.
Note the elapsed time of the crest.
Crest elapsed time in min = 546.5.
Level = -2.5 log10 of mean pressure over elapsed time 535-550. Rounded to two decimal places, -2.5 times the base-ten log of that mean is -0.31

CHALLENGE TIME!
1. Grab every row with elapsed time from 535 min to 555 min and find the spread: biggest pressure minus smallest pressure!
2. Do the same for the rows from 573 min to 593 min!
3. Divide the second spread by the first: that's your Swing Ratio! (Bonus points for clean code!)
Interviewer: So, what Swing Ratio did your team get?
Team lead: 1.7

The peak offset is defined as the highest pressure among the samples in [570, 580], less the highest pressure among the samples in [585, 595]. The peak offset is 0.18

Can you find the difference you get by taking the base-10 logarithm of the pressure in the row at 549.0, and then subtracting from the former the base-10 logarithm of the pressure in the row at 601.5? 0.20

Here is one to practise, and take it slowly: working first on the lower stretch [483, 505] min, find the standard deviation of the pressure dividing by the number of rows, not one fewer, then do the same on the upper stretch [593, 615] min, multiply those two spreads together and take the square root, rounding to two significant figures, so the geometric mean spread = 0.048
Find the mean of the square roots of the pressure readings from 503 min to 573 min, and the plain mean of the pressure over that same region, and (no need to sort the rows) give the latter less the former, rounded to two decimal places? 0.10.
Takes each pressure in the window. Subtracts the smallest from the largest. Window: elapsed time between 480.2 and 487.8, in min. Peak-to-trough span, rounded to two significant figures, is 0.032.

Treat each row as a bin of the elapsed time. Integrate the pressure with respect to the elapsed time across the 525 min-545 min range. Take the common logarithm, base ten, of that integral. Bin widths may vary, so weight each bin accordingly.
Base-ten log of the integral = 1.39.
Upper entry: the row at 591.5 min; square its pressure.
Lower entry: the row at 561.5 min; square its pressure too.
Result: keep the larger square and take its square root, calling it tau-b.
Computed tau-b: 1.182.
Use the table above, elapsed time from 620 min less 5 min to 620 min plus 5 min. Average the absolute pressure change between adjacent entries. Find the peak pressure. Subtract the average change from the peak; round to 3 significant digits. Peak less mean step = 1.13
